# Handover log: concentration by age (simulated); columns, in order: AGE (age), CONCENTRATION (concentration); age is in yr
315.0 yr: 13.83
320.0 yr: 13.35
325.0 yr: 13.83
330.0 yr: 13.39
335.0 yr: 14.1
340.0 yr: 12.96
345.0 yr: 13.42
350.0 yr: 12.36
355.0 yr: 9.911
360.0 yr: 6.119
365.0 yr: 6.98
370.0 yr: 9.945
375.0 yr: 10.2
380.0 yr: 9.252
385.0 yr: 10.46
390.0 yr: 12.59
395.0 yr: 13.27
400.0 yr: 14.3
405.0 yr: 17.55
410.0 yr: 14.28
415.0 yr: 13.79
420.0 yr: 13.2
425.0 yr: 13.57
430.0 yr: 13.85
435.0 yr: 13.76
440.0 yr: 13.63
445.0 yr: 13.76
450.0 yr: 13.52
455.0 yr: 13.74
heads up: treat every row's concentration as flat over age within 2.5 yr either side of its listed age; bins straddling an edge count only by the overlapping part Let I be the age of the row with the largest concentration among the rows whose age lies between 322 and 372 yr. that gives 335.0 yr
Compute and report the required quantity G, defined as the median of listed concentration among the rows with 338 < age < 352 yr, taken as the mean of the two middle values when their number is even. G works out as 13.0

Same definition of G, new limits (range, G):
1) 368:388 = 10.1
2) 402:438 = 13.8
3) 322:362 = 13.2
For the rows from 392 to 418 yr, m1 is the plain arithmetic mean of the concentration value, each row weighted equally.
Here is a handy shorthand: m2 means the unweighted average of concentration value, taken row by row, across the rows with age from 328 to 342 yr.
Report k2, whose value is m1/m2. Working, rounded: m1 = 14.6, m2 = 13.5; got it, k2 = 1.1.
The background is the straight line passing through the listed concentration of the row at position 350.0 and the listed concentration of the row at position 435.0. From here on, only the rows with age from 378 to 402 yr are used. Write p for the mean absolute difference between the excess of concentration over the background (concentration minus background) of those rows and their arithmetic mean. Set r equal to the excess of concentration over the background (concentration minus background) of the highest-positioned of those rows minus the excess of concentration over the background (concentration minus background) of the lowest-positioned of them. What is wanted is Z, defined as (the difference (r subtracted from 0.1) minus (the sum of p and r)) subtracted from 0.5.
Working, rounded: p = 1.6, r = 5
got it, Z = 11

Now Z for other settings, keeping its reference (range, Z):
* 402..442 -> -8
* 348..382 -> -5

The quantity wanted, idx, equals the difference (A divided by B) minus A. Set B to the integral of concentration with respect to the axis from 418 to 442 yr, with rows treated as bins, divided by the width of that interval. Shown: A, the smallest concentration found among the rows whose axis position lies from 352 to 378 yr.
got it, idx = -6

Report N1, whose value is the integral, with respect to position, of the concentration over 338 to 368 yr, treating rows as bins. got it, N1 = 307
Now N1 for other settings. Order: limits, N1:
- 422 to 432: 137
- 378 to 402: 288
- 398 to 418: 299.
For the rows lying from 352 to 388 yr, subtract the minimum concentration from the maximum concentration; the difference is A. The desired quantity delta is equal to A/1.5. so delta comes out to 2.9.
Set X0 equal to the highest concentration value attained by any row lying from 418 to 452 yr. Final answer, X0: 13.85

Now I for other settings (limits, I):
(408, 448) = 410.0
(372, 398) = 395.0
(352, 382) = 375.0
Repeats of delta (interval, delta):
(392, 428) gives 2.9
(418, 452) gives 0.4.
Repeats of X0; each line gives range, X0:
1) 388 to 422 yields 17.55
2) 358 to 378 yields 10.2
